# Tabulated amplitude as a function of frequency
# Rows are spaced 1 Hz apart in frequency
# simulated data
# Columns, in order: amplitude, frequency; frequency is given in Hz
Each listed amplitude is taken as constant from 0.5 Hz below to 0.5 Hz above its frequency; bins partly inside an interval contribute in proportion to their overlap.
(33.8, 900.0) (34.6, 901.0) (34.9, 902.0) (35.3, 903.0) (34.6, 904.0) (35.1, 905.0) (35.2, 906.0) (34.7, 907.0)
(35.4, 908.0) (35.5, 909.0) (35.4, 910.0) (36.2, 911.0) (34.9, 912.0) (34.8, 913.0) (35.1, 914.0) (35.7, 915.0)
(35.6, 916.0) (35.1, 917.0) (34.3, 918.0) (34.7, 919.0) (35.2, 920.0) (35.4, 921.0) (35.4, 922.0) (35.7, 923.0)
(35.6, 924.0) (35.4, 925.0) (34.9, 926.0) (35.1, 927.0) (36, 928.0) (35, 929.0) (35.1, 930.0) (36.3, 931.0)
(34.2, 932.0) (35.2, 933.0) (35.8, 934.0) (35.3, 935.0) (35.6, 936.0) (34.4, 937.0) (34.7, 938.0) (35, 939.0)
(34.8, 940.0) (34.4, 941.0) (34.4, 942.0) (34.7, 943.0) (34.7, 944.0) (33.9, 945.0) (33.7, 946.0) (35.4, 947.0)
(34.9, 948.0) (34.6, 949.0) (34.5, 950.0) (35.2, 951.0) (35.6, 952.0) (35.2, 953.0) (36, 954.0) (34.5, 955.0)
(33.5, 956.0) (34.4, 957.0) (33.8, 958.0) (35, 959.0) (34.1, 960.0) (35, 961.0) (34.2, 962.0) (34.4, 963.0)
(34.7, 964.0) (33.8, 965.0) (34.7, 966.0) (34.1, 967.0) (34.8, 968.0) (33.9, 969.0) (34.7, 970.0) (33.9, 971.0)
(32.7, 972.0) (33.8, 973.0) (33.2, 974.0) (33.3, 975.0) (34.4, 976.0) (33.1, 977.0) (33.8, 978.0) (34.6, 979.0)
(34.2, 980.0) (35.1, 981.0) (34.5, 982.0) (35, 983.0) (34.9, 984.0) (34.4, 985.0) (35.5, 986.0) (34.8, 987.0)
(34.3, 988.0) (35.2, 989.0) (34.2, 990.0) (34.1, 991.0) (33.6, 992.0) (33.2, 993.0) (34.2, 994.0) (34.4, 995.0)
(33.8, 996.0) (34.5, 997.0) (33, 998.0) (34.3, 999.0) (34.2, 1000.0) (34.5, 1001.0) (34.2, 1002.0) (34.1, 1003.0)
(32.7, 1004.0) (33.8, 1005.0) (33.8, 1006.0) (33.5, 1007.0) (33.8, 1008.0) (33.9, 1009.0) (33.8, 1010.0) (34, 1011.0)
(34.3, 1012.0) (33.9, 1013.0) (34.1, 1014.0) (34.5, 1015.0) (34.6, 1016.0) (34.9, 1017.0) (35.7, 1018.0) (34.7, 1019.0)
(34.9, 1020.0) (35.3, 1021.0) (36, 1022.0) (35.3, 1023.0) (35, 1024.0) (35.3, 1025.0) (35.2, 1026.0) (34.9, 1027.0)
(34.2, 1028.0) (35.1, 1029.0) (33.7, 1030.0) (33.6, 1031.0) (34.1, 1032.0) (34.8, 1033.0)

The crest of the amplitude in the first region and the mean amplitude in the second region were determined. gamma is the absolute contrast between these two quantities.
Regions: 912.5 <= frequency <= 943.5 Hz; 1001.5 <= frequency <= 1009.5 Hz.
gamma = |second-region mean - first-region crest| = 2.6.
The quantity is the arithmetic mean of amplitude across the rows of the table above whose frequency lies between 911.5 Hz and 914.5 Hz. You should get 34.93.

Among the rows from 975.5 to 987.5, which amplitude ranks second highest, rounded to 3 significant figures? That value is 35.1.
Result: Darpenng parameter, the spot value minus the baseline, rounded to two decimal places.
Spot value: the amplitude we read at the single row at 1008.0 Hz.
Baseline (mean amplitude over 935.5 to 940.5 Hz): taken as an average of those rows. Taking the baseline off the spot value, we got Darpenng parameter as -1.10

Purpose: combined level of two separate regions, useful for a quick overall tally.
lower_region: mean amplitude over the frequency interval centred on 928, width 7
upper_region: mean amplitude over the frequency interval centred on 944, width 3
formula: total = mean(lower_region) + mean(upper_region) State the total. 69.8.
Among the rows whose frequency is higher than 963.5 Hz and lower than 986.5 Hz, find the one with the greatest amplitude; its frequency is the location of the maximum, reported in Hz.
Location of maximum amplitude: 986.0 Hz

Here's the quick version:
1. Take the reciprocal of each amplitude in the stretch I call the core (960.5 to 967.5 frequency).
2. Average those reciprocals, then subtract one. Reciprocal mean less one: -0.971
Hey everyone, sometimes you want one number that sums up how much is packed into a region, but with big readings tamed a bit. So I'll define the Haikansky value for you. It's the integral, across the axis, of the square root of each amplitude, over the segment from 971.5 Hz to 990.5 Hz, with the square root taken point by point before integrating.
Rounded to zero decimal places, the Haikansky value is 111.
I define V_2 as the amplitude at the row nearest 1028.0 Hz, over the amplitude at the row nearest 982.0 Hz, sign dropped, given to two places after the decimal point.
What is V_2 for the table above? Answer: 0.99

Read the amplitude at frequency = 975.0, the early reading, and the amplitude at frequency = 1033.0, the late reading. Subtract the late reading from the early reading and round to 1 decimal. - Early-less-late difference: -1.5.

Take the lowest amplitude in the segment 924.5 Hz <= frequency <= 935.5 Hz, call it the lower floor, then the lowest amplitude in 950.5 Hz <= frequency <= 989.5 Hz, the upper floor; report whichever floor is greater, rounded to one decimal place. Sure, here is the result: 34.2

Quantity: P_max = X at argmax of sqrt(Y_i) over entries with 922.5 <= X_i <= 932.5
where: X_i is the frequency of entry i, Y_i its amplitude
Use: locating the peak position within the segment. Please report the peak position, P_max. 931.0 Hz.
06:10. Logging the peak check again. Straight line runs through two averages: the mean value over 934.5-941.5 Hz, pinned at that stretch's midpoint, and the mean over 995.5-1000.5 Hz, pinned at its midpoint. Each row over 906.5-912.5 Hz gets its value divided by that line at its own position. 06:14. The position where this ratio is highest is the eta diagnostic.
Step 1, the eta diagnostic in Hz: 911.0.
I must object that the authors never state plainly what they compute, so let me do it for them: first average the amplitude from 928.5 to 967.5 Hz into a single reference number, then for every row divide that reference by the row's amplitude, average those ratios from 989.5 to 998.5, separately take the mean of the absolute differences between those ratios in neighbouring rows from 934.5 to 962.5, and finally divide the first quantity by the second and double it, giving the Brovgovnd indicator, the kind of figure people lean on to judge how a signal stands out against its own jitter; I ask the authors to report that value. 115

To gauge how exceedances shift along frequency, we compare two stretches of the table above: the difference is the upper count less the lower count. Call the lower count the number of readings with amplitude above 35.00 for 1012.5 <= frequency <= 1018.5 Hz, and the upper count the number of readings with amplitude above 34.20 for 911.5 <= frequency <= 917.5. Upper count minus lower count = 5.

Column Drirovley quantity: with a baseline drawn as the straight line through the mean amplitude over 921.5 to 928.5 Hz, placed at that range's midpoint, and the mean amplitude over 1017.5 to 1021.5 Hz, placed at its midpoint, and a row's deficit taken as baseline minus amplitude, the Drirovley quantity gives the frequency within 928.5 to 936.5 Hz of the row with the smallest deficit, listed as 931.0 Hz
